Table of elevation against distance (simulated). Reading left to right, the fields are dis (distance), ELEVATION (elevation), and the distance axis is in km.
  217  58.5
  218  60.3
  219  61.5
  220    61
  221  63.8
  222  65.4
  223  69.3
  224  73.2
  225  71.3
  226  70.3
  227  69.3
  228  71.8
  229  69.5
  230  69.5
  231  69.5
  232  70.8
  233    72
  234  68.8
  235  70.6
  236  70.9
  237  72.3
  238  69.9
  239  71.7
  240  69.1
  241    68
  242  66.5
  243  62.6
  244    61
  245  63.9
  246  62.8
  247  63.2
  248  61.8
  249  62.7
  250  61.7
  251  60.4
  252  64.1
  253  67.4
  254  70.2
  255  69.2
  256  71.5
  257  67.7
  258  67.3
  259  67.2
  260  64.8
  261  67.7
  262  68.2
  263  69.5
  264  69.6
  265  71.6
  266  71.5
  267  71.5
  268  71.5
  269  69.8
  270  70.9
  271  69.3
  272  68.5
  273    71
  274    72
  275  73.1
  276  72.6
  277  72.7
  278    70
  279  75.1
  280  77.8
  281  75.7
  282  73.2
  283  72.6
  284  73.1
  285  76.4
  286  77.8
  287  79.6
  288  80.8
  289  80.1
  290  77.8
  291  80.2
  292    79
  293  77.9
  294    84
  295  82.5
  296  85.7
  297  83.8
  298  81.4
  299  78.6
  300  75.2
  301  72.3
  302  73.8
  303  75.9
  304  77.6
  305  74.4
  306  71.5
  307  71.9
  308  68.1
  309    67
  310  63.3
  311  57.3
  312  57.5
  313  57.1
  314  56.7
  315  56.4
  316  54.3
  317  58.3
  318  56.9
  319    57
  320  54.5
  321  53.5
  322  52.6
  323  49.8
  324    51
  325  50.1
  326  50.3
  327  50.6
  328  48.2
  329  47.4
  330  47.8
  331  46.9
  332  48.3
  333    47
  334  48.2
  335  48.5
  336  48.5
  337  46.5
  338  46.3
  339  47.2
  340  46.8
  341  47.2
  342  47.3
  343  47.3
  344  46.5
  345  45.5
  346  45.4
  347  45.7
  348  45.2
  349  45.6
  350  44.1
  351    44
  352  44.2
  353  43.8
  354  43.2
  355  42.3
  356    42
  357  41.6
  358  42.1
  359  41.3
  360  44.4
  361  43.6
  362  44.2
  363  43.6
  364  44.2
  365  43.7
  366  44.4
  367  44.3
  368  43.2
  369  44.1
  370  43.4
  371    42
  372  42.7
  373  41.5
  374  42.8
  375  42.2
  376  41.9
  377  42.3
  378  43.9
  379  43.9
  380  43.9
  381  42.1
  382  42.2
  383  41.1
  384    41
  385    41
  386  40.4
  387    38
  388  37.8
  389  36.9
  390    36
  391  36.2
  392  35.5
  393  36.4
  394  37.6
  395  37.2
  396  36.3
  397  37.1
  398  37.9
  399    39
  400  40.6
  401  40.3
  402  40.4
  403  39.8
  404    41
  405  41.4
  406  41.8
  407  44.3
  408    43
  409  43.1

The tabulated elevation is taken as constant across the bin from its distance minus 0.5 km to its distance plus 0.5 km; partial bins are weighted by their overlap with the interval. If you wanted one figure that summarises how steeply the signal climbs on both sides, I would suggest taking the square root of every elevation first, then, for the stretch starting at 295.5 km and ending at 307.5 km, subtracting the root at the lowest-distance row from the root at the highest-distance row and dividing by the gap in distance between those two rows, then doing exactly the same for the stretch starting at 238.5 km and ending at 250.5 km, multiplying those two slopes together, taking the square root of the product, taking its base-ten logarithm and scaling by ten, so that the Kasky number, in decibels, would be -12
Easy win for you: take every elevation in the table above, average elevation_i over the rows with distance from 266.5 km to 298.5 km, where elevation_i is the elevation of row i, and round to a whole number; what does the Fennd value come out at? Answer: 76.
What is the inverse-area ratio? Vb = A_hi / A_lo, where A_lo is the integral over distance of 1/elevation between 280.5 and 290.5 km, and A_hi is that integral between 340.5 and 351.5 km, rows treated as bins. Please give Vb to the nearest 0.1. 1.8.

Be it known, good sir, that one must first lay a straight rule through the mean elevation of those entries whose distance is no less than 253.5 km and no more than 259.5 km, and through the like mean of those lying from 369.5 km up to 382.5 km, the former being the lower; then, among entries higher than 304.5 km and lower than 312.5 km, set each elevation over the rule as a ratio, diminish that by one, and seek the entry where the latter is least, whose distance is 311 km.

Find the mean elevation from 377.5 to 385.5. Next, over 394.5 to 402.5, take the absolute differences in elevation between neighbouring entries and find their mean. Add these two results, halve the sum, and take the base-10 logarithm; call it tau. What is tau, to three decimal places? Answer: 1.334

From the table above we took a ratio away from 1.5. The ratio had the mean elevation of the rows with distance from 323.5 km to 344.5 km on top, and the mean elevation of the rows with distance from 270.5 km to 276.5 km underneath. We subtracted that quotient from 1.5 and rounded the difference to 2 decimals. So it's 0.82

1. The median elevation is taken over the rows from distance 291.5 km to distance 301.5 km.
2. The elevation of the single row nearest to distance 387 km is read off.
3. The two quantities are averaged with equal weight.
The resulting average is 59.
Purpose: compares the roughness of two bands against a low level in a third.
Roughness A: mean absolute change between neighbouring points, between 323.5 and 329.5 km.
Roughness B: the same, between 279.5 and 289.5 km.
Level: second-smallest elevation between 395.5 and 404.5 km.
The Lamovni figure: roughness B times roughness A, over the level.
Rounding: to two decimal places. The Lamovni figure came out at 0.04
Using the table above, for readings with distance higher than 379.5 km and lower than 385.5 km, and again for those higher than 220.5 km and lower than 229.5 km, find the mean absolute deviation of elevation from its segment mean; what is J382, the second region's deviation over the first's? 2.5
